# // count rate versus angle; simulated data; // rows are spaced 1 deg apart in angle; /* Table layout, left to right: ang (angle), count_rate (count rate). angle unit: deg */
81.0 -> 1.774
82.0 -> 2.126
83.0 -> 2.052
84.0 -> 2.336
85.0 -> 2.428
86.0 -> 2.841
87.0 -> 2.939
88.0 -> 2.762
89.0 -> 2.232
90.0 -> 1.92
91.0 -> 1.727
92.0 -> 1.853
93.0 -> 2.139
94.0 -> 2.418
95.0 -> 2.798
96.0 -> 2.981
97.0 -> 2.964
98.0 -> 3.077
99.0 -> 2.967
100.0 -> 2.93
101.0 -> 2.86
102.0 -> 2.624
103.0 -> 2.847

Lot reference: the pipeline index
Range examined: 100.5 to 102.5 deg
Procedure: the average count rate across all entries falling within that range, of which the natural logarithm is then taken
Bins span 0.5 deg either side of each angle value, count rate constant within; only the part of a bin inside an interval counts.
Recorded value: 1.01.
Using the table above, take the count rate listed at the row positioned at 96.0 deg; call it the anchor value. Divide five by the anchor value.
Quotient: 1.68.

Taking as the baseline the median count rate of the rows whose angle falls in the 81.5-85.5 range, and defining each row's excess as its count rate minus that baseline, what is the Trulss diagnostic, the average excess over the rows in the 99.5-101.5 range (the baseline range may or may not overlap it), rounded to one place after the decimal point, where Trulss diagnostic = 0.7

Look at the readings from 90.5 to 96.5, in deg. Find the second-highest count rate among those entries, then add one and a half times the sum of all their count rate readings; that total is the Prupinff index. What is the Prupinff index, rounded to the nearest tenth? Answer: 23.7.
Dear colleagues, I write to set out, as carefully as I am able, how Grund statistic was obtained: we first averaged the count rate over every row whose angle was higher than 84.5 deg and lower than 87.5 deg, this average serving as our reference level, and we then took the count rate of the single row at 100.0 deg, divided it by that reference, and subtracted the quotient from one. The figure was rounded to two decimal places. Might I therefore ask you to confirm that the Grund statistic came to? -0.07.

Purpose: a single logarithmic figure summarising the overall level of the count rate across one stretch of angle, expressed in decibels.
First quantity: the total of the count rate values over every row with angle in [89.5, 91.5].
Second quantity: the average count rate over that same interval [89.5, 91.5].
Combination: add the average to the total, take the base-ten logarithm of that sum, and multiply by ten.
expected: 7.4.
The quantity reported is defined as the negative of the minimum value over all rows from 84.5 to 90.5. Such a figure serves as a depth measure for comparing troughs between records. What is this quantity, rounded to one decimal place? -1.9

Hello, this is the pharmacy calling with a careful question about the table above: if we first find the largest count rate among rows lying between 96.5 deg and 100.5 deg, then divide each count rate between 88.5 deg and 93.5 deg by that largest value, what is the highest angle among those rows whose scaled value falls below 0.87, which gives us 93.0 deg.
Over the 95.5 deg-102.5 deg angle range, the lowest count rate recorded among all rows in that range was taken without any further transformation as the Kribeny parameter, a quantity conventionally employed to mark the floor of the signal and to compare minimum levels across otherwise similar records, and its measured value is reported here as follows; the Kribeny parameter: 2.624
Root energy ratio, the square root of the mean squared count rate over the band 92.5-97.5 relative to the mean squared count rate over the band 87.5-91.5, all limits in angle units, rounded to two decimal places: 1.22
